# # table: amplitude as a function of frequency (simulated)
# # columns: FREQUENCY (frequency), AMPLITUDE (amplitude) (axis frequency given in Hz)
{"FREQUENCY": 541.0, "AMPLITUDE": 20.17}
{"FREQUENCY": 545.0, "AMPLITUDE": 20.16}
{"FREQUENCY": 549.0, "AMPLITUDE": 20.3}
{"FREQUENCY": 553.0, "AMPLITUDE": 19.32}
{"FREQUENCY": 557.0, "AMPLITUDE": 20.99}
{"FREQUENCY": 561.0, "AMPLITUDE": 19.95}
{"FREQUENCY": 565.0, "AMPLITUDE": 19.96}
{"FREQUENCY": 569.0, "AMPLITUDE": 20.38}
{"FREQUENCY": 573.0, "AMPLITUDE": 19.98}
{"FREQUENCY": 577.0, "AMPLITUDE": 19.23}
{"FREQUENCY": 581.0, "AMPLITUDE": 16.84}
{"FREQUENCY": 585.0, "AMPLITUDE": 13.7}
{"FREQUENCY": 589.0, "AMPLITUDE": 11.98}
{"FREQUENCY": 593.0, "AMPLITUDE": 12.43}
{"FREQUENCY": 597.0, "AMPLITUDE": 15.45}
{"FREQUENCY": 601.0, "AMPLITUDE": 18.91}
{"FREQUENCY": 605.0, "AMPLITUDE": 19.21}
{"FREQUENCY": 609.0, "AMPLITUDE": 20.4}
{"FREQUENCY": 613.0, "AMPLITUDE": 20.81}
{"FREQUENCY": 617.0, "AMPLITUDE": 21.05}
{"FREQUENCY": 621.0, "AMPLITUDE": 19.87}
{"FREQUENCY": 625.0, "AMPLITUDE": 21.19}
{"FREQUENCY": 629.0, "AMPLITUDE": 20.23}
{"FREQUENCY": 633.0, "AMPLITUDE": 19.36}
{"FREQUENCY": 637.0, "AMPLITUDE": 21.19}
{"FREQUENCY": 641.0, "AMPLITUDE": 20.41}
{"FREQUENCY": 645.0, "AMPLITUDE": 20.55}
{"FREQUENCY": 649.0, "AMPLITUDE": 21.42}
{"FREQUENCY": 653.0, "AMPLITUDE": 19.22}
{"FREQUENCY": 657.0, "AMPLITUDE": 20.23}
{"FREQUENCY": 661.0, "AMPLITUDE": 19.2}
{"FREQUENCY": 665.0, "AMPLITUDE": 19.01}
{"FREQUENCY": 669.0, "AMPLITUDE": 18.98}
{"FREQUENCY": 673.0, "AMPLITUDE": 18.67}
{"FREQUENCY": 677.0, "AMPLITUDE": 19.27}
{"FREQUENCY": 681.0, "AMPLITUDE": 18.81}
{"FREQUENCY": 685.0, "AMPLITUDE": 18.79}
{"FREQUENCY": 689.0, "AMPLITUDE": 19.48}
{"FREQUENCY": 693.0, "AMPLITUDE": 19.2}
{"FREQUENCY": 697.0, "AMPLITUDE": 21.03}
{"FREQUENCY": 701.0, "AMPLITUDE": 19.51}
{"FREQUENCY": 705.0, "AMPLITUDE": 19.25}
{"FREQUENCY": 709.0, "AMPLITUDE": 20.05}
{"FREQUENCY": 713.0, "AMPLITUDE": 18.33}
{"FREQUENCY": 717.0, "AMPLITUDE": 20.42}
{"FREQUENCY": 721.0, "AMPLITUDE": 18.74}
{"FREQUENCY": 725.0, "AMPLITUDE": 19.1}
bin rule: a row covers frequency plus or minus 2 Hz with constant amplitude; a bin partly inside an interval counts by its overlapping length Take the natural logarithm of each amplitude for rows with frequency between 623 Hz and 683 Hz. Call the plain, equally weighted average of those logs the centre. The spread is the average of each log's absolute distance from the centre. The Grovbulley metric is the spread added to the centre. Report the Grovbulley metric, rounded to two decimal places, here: 3.03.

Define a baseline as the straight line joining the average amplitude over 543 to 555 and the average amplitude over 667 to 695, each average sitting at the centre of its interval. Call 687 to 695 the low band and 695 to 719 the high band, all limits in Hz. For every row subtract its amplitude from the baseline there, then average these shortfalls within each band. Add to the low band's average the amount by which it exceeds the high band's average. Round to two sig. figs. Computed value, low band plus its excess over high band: 0.15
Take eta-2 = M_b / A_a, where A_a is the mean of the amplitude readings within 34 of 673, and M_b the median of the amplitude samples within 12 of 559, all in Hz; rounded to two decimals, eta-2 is 1.03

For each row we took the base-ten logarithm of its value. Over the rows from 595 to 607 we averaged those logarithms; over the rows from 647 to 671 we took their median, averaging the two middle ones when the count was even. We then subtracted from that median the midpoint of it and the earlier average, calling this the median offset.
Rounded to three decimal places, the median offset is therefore 0.017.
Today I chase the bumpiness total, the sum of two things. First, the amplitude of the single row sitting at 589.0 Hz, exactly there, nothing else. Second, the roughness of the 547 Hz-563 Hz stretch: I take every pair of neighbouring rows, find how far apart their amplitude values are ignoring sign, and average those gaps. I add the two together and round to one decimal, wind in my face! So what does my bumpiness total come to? 13.2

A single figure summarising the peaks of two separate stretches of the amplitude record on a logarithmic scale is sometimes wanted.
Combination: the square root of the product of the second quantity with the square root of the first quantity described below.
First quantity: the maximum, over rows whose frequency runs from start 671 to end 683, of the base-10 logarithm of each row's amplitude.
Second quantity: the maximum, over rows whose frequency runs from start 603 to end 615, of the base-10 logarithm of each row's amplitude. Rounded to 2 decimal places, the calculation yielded 1.22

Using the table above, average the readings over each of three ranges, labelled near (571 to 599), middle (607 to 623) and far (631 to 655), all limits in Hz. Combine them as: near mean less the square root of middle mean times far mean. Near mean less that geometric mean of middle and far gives -4.8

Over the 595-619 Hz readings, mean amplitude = 19.3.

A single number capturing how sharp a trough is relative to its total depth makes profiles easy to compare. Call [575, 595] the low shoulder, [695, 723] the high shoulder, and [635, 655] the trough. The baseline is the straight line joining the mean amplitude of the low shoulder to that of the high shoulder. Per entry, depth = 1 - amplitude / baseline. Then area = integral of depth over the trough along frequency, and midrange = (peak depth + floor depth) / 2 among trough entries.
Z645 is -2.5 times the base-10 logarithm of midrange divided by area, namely 3.37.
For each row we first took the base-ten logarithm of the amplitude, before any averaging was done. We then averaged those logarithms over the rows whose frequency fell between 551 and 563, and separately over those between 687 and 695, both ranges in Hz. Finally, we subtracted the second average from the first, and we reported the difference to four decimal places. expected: 0.0162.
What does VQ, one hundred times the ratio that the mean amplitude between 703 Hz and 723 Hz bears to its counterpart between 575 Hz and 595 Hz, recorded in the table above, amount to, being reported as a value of 130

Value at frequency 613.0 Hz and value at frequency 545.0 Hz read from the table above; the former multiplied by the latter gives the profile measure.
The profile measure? 420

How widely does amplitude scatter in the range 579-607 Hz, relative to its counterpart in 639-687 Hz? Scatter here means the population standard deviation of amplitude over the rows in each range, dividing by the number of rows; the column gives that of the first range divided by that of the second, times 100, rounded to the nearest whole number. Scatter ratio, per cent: 324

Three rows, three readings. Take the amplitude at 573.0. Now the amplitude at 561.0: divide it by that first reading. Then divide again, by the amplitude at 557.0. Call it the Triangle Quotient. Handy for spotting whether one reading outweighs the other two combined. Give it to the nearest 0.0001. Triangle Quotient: 0.0476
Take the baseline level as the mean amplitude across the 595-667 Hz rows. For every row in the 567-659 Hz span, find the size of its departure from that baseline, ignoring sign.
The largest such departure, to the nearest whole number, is 8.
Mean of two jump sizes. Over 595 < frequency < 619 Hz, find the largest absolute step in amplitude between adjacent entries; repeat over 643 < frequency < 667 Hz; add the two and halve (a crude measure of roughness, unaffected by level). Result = 2.8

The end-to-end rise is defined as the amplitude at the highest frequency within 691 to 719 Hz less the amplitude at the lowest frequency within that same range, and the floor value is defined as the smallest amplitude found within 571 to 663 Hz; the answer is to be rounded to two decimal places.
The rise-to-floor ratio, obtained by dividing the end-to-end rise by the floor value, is 0.10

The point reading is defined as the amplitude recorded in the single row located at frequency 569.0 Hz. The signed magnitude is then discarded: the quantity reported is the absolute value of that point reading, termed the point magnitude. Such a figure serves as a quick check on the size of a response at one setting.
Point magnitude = 20.4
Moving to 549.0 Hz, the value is 20.3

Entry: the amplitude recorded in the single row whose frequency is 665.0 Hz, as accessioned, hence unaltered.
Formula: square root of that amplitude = 4.36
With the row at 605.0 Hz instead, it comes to 4.38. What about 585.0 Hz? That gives 3.70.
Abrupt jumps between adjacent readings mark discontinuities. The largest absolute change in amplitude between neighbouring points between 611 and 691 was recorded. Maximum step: 2.20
